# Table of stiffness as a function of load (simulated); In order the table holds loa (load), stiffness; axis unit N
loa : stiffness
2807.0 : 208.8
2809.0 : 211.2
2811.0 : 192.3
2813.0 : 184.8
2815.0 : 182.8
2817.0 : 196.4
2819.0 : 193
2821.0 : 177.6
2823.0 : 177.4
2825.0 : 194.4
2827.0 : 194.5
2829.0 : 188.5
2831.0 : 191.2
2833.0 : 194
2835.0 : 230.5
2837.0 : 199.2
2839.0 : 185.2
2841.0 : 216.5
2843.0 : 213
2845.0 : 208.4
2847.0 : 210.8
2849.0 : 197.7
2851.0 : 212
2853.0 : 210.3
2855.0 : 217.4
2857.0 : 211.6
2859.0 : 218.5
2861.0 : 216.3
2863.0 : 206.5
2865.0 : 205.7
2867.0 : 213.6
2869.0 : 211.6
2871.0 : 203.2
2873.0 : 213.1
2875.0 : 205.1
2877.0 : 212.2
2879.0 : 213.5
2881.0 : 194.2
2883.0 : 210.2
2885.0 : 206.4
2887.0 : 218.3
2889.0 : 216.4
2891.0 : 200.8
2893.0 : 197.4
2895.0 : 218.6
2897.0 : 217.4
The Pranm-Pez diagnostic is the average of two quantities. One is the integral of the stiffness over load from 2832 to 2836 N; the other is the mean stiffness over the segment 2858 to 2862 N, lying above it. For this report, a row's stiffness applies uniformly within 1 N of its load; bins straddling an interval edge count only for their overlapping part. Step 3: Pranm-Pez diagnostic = 533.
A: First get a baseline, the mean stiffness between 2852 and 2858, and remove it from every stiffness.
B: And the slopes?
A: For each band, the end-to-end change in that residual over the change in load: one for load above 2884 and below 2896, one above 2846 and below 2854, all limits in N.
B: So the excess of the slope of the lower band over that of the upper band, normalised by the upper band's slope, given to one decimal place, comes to -1.1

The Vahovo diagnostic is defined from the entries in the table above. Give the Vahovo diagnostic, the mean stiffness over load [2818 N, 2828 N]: 187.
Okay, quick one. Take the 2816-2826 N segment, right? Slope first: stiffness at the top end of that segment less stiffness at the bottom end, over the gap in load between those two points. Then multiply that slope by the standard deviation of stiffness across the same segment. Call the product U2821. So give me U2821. -2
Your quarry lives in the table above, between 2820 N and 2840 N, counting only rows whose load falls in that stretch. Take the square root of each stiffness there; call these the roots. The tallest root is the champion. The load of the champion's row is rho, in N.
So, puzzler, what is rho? 2835.0 N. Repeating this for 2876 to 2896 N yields 2895.0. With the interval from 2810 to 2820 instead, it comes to 2817.0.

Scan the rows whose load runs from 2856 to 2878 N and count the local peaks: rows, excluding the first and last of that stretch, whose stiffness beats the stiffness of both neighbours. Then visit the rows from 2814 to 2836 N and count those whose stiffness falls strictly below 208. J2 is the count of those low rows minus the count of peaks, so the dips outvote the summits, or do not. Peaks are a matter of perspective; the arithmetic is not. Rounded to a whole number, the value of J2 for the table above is 7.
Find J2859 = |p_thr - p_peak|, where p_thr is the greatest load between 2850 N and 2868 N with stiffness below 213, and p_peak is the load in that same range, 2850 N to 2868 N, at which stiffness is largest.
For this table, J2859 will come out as 6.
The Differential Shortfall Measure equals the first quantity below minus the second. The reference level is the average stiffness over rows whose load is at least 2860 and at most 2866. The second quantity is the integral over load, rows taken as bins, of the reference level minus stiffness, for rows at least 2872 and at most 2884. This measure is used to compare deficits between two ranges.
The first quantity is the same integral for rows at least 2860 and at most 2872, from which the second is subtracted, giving -17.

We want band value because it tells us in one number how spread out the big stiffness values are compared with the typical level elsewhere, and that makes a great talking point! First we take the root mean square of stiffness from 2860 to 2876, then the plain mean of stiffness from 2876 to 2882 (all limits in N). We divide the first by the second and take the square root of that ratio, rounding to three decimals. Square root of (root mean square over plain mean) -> 1.007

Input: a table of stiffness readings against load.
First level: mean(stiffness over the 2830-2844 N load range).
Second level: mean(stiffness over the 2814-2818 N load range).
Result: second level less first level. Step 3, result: -15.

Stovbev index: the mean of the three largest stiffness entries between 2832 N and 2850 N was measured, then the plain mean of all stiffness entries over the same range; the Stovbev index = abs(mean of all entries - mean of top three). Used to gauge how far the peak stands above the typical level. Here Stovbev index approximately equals 13.9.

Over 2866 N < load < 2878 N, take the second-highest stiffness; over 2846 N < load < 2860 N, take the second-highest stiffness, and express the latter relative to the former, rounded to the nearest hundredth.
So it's 1.02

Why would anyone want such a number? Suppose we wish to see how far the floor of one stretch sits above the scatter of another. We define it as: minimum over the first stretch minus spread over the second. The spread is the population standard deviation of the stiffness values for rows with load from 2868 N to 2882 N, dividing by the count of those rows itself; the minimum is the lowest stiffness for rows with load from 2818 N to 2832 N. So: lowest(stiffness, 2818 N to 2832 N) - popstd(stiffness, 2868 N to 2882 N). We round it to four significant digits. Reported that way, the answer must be 170.8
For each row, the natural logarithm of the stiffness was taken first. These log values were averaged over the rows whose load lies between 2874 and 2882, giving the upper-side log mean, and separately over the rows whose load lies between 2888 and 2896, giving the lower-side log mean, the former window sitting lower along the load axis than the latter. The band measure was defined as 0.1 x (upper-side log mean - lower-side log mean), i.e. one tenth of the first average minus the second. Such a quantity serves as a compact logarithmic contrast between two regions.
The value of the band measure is -0.001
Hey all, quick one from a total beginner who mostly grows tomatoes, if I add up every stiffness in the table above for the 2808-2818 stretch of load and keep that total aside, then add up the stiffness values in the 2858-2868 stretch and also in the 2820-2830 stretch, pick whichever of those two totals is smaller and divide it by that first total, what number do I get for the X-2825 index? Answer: 0.96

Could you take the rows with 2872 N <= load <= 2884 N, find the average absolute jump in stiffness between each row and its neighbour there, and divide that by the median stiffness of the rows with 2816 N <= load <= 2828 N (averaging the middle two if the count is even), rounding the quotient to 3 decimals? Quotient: 0.053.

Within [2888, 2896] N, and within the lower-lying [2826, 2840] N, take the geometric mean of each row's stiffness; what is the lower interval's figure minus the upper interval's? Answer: -11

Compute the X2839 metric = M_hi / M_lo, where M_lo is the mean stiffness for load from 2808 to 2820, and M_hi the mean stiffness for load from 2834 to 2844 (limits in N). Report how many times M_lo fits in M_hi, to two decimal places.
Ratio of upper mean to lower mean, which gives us 1.08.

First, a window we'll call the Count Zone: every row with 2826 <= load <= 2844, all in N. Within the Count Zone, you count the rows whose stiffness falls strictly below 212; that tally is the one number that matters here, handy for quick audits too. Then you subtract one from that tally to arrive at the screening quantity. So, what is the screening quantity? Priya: 5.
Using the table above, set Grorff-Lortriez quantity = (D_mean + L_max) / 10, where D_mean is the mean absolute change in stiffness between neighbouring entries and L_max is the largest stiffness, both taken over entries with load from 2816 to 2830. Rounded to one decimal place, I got 20.3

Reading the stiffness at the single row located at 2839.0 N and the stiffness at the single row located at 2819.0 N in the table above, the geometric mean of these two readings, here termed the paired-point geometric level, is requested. 189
